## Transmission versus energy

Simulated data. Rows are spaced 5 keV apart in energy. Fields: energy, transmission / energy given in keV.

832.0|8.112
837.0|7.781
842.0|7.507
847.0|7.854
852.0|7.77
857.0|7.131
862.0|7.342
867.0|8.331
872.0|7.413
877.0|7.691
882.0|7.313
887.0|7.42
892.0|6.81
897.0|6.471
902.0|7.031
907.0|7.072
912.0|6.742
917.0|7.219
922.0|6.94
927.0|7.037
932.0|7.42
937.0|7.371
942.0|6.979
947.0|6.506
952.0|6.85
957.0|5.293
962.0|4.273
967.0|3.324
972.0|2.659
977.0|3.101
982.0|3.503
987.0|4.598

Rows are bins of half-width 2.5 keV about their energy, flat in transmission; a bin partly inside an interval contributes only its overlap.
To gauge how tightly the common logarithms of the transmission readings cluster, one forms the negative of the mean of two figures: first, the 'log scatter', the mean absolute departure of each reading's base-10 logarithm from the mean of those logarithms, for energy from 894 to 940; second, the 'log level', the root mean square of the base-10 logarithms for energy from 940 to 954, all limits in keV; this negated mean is -0.422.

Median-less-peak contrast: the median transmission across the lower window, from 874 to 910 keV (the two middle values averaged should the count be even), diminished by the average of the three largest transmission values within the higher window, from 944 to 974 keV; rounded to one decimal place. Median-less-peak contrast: 0.9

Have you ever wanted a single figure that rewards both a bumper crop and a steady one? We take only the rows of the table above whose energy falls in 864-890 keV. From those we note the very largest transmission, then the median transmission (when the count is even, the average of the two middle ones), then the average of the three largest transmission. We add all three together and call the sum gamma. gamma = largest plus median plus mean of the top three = 23.6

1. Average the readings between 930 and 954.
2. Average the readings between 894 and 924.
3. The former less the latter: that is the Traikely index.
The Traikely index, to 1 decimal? 0.1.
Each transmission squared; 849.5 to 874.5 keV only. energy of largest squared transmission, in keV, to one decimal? 867.0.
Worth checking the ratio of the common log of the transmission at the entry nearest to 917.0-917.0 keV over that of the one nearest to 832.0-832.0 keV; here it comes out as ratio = 0.94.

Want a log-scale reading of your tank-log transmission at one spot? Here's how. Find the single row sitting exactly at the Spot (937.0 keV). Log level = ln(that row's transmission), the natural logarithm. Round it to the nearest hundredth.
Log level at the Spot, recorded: 2.00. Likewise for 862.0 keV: 1.99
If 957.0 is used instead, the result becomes 1.67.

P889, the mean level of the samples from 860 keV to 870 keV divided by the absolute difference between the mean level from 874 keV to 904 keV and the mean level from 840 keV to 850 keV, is 14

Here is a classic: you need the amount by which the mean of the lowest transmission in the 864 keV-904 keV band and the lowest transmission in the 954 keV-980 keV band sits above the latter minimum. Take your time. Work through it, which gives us 1.9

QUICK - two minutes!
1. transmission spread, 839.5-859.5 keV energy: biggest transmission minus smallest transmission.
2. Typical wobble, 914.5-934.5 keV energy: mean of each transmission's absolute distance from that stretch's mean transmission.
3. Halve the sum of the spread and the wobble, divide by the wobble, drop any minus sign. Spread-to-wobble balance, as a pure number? 2.7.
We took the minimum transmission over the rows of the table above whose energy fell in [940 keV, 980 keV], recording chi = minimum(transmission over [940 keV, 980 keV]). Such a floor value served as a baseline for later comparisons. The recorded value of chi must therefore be 2.659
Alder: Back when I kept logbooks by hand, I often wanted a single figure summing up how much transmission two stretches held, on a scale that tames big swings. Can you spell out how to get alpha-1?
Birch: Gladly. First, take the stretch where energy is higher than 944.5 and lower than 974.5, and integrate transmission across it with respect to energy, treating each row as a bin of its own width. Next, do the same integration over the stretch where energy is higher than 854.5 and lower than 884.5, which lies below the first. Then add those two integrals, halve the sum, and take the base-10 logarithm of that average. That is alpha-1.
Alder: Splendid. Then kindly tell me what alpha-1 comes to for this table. 2.27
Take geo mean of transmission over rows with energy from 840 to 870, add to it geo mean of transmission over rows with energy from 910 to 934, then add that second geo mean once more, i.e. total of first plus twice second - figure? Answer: 21.8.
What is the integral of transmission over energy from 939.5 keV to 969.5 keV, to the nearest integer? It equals 166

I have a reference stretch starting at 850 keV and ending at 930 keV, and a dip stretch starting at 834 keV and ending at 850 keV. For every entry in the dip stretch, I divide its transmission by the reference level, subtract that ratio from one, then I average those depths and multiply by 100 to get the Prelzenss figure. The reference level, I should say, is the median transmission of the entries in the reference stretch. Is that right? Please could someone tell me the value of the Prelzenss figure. -8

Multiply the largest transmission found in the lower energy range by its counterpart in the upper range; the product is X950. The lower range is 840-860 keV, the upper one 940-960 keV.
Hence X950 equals 55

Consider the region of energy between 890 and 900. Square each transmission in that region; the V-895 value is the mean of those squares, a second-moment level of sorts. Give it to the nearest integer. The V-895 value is 44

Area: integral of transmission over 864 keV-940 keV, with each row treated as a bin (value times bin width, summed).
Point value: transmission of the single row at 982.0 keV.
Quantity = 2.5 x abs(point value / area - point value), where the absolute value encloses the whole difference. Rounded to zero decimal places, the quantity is 9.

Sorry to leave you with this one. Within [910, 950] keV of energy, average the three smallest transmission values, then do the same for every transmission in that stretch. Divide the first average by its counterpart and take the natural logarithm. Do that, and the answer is -0.043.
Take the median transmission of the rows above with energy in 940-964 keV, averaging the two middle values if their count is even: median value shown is 6.5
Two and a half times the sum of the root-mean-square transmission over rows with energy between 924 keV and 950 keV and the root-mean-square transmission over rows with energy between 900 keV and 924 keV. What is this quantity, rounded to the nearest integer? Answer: 35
